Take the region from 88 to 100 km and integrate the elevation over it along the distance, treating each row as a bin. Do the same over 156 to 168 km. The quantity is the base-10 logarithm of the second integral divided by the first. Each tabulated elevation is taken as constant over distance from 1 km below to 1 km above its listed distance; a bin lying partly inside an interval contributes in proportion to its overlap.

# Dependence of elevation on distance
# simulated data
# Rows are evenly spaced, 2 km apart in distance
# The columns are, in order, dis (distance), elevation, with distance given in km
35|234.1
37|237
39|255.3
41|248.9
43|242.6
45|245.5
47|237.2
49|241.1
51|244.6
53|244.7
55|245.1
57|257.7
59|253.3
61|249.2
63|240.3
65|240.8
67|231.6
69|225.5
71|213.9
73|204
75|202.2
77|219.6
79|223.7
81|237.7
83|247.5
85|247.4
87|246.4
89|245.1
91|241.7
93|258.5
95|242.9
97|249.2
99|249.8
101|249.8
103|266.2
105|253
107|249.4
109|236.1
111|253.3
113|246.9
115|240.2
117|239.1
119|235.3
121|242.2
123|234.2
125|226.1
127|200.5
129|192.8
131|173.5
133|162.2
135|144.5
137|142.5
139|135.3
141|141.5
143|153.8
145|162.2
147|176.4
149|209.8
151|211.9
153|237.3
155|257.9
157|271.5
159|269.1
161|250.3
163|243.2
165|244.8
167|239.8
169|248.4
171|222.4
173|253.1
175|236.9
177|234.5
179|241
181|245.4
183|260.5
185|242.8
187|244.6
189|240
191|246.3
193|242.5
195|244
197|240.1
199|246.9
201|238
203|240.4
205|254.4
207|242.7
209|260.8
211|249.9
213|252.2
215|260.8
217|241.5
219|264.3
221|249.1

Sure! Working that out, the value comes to 0.01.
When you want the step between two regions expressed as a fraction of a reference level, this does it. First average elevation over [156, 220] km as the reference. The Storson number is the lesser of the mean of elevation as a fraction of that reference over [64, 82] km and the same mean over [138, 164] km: 0.846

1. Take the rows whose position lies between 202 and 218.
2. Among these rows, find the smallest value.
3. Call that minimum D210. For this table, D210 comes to 240.4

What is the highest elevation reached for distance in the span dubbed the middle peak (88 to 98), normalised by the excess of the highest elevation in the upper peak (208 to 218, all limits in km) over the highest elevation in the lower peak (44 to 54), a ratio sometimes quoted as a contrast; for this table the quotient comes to 17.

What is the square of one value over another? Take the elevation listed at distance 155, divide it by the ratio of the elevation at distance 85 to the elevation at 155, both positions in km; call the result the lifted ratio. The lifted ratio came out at 269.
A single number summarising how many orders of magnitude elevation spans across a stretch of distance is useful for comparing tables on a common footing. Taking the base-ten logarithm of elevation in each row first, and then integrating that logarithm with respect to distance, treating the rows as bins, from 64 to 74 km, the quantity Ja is 23.5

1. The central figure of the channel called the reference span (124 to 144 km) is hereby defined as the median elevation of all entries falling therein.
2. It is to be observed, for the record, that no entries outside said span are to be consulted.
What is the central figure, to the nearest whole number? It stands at 158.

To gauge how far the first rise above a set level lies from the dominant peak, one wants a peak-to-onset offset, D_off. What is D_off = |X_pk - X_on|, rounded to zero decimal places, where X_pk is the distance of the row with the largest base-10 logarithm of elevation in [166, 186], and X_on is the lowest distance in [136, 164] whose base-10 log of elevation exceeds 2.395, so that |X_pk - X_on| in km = 28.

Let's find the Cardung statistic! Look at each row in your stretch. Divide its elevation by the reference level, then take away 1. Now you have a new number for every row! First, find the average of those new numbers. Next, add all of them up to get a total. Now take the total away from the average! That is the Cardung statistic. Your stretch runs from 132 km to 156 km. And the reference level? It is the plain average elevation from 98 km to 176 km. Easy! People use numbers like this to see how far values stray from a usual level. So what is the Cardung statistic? 2.1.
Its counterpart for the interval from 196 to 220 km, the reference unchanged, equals -1.4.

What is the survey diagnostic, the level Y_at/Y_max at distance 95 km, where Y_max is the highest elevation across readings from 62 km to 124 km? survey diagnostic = 0.91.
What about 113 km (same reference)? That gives 0.93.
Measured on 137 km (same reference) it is 0.54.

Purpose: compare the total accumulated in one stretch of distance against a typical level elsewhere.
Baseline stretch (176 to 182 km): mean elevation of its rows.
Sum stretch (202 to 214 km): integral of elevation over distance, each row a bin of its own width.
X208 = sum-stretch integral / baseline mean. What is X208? 12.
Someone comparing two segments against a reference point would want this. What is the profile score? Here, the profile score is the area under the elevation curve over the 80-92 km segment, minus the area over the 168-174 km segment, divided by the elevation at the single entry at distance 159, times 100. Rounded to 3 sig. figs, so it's 551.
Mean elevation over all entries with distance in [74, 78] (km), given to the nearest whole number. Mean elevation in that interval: 211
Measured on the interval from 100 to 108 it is 255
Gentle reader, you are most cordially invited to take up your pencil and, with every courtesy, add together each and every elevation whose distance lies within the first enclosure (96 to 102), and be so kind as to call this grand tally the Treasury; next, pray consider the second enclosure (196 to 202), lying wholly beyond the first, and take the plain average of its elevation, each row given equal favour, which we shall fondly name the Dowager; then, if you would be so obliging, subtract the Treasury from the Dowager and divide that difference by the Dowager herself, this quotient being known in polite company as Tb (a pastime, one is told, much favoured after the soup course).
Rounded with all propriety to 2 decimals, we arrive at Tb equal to -2.10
